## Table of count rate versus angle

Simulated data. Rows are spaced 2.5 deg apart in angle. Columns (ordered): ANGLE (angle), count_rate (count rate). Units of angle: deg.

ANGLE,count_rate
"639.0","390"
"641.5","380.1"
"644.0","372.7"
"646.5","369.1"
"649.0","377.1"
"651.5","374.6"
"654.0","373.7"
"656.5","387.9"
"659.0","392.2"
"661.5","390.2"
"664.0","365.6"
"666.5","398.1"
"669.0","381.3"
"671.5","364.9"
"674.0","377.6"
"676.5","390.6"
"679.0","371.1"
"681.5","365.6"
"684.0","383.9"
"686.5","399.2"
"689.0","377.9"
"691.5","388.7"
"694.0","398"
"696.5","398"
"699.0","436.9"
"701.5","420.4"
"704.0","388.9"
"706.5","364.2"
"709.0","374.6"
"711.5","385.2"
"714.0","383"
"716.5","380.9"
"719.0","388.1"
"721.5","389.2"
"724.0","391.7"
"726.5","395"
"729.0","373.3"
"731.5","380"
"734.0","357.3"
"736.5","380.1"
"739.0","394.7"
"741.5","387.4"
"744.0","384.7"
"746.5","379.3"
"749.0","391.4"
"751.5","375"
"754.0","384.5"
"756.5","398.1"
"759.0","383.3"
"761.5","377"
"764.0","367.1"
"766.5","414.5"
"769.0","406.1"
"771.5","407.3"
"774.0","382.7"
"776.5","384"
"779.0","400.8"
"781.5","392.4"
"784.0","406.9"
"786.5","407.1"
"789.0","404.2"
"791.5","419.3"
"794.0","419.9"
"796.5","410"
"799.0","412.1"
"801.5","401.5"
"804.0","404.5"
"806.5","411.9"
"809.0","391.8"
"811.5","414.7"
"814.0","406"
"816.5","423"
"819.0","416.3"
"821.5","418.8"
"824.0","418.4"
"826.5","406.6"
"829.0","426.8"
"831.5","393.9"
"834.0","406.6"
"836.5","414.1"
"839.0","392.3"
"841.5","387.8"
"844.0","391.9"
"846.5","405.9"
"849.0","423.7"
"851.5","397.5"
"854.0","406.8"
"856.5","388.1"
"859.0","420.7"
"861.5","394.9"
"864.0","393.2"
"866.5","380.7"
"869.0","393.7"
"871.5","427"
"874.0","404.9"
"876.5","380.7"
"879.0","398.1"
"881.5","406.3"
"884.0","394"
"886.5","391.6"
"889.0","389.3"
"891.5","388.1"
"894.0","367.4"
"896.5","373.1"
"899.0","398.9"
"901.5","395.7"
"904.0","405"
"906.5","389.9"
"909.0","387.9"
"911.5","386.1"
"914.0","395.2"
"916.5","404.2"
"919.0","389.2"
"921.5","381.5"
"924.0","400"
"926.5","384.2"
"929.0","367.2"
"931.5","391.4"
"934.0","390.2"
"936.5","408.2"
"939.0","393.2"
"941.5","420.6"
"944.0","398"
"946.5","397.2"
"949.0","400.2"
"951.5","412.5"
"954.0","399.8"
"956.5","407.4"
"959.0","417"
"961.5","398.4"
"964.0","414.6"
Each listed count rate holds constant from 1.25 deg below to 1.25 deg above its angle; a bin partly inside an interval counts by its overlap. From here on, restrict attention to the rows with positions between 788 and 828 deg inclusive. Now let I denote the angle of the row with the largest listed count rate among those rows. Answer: 816.5 deg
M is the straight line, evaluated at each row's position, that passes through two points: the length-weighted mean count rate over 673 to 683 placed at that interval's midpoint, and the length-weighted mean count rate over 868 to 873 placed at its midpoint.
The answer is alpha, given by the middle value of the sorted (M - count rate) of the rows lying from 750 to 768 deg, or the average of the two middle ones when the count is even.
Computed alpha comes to 8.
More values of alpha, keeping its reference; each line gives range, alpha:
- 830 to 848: 10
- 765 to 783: -6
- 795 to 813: -12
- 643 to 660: -3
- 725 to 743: 6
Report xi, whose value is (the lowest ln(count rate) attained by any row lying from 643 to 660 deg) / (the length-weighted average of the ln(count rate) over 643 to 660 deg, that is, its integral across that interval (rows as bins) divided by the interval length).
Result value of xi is 0.996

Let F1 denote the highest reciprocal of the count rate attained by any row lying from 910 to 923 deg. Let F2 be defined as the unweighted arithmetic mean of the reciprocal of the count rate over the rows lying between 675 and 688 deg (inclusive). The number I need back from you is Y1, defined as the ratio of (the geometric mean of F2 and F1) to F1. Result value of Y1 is 1.00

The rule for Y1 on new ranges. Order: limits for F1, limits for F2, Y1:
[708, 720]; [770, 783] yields 0.98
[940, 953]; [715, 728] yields 1.01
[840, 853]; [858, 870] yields 0.99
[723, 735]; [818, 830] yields 0.93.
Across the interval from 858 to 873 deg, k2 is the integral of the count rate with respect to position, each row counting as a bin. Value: 6022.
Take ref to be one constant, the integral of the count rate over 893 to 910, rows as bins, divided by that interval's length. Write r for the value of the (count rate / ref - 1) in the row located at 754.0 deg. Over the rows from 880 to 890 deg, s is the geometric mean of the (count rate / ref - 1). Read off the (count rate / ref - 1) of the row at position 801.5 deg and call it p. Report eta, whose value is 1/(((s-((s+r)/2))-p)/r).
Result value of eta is 0.5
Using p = 0.03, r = -0.01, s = 0.010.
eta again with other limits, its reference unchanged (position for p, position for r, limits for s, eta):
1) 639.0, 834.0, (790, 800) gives 6.5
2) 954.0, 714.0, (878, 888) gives 1.2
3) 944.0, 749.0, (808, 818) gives -0.8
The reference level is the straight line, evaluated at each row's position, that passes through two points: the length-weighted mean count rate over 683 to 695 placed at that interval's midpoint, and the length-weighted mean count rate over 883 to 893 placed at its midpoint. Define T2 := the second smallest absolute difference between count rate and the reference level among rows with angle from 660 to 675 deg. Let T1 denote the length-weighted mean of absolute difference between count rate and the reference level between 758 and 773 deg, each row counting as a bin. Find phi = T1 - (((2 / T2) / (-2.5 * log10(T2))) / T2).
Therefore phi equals 17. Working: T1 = 16.7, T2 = 8.1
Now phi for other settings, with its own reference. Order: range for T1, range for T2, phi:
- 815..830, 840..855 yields 29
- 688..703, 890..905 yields 18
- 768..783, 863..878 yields 10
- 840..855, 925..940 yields 21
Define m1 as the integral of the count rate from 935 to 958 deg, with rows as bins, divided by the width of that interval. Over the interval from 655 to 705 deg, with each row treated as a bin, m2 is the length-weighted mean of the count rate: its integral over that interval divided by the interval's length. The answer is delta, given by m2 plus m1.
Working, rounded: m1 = 404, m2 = 389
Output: 793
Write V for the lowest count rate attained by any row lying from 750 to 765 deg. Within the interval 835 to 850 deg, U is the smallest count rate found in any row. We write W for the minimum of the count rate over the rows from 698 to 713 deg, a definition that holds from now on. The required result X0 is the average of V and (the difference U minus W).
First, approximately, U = 387.8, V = 367.1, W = 364.2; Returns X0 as 195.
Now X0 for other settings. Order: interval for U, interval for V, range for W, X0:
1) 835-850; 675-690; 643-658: 192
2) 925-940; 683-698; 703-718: 190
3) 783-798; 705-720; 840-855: 190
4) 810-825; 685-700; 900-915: 199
